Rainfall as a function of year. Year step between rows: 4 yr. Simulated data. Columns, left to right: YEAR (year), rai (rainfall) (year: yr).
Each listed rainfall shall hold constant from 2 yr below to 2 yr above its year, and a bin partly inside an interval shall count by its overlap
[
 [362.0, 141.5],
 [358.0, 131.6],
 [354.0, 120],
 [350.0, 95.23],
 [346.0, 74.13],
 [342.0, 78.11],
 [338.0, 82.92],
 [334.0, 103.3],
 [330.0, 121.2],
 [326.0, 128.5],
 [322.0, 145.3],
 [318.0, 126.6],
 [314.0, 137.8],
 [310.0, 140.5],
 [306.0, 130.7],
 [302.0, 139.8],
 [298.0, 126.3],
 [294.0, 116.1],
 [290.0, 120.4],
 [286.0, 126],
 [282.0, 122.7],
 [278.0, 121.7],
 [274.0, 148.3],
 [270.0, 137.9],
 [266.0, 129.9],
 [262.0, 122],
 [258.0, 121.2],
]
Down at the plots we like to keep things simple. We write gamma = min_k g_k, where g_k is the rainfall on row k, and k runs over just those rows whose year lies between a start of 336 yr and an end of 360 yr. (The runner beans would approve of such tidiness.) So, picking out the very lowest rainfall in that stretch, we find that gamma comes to 74.13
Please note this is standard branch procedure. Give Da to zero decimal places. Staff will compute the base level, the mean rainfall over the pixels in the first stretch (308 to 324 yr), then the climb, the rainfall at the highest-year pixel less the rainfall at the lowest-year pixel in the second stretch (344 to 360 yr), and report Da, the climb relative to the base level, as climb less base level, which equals -80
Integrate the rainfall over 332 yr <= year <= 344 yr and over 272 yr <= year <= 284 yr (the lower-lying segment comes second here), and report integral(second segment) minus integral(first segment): 513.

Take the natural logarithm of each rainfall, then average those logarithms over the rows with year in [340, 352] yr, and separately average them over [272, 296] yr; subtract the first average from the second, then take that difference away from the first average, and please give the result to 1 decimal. 4.0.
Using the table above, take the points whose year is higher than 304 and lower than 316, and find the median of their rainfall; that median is 138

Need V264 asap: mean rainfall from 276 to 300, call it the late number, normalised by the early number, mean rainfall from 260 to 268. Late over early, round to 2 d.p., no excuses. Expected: 0.97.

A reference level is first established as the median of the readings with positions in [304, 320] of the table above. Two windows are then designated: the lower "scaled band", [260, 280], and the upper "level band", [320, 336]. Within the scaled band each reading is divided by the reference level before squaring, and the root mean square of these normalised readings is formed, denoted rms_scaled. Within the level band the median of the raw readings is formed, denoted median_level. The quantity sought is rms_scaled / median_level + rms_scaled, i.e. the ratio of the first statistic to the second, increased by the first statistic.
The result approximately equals 0.99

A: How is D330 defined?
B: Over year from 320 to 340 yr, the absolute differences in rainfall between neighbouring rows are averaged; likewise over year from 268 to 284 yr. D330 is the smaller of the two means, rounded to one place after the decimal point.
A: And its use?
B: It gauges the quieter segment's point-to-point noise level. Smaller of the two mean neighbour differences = 12.7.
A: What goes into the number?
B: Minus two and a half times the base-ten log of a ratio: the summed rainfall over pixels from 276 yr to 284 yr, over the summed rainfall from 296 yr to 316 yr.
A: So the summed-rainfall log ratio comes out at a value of 1.1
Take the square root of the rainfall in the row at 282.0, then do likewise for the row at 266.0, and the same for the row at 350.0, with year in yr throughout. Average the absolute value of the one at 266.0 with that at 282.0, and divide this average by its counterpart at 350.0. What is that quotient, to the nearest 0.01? 1.15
